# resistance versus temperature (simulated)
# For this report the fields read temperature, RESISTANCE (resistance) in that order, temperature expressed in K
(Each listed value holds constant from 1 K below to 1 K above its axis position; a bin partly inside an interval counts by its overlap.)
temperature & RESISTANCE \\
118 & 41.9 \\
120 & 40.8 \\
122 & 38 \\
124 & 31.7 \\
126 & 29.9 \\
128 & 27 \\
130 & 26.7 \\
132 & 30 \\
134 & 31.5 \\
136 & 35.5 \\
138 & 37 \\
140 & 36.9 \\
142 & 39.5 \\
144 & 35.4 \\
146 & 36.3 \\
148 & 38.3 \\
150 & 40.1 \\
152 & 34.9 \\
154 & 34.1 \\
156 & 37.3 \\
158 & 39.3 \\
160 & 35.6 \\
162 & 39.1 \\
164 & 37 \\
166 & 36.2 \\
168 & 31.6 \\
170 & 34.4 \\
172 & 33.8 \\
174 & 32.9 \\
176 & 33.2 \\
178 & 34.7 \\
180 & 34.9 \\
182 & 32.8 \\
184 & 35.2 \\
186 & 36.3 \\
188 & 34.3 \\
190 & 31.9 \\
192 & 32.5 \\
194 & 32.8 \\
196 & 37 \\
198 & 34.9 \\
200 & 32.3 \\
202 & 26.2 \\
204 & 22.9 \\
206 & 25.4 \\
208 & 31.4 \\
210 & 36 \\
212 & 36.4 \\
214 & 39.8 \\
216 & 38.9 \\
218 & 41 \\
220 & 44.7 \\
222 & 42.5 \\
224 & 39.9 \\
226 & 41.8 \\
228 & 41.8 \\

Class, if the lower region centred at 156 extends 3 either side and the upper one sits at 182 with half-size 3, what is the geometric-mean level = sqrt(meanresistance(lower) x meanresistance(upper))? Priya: 36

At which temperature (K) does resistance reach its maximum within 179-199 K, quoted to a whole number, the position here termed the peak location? 196 K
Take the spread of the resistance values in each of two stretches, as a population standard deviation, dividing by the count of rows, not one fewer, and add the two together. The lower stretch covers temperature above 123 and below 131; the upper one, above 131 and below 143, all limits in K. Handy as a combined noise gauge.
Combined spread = 5.4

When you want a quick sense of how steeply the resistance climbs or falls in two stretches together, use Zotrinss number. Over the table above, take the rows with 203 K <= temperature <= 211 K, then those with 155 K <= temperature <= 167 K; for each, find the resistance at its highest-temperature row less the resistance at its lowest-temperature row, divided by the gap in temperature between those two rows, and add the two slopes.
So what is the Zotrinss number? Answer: 2.1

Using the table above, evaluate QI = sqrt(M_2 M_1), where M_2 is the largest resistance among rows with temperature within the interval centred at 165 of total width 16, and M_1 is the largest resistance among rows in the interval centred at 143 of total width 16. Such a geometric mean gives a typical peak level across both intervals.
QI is 39.7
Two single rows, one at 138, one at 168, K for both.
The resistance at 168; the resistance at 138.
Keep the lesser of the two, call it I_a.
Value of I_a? 32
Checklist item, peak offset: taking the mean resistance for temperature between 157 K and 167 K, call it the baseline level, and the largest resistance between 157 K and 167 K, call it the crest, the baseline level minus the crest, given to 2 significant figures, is -1.9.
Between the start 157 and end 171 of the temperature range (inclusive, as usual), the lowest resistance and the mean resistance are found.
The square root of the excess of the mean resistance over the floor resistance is 2.1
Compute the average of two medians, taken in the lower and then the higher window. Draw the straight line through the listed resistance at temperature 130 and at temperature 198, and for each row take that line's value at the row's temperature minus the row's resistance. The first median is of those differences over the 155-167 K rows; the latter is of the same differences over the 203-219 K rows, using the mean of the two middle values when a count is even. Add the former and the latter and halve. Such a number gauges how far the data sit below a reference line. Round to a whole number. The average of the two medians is -3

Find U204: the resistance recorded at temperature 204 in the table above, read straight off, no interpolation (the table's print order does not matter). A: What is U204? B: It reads 22.9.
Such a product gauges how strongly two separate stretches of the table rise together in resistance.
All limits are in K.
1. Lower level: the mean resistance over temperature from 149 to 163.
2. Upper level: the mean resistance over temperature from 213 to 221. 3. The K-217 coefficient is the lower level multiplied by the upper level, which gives 1529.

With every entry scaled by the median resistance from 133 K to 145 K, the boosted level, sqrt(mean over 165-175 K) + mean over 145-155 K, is 1.98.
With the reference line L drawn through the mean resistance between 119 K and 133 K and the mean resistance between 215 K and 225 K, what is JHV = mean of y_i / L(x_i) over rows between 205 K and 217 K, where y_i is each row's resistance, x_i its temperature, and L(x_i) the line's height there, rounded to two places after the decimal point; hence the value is 0.85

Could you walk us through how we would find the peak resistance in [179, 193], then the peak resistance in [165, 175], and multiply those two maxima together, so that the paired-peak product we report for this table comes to 1314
